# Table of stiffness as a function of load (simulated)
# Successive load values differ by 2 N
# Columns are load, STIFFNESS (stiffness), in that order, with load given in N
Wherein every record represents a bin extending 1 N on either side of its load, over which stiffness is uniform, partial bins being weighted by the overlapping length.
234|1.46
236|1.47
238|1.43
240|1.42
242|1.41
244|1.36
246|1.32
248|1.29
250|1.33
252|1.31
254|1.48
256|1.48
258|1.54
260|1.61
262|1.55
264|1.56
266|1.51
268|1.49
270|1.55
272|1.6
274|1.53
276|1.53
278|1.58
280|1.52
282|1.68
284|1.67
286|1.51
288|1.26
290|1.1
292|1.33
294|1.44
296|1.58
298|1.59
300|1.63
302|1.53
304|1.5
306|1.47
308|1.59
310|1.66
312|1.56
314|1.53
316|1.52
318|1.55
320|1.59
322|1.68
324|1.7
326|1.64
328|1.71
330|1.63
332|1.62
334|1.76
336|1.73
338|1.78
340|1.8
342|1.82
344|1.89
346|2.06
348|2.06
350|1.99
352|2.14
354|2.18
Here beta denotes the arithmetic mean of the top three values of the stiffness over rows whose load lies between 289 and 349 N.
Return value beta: 2.00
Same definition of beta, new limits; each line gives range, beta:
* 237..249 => 1.42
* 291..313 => 1.63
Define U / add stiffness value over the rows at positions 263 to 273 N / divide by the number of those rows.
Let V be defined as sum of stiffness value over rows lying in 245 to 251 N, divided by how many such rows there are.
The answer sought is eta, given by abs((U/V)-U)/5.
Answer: 0.074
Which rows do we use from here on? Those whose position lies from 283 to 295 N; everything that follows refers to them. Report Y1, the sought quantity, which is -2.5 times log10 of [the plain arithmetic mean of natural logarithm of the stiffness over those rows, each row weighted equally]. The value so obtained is 1.25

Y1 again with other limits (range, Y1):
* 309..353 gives 0.64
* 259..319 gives 0.95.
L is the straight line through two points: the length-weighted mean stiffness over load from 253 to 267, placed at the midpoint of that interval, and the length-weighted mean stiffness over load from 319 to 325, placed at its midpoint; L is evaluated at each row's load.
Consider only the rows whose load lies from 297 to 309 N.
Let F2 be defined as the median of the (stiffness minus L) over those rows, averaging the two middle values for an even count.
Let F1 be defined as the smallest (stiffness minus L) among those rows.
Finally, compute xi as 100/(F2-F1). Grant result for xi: 1087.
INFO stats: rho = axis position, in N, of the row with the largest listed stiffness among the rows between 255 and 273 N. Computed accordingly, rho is 260 N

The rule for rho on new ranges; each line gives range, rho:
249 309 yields 282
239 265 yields 260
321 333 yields 328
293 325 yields 324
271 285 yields 282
